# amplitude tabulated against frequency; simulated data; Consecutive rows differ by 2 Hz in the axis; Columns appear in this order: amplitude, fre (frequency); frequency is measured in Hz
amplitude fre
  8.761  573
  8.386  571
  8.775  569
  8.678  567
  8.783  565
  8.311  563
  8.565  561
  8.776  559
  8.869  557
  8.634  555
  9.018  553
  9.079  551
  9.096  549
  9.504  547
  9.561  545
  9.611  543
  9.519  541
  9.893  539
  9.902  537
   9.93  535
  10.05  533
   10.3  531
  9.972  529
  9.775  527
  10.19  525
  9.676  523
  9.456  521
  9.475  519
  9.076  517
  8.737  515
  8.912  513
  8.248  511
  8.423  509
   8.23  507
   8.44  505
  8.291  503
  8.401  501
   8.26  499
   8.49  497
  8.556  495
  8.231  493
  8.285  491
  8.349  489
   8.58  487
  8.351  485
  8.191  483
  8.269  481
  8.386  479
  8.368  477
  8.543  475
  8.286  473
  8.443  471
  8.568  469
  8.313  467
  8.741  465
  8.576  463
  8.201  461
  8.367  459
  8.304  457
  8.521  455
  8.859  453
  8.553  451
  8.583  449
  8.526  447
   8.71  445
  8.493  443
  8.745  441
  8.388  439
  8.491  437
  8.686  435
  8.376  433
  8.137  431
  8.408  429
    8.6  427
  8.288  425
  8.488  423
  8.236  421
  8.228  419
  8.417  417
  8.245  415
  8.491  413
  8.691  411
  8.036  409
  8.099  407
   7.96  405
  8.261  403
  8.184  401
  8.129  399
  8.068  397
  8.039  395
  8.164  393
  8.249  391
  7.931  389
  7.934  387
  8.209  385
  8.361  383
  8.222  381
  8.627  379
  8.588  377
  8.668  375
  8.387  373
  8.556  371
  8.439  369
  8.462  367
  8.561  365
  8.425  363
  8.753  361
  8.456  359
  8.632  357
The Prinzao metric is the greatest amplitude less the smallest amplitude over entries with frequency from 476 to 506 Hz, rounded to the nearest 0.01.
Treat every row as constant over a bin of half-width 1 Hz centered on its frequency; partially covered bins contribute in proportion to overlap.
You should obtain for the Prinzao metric 0.39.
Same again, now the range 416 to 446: 0.61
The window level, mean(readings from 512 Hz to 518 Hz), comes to 8.91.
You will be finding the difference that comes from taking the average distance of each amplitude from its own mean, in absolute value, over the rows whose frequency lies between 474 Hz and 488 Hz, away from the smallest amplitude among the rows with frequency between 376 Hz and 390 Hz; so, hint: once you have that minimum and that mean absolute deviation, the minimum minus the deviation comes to 7.83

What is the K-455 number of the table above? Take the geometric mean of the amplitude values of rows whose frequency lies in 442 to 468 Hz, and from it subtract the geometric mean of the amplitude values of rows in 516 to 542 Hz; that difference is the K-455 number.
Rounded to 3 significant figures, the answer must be -1.26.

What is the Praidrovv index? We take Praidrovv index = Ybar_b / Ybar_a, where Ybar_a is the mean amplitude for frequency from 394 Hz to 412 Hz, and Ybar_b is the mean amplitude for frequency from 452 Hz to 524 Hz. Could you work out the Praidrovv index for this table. 1.05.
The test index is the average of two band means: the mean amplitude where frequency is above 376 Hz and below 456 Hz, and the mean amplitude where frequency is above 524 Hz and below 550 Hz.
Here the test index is 9.074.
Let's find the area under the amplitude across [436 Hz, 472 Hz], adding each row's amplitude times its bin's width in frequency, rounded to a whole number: 307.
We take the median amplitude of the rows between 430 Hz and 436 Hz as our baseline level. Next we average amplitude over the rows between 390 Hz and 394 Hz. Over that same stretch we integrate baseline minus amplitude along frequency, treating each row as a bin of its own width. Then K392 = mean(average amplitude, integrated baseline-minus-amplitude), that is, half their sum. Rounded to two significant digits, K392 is 4.4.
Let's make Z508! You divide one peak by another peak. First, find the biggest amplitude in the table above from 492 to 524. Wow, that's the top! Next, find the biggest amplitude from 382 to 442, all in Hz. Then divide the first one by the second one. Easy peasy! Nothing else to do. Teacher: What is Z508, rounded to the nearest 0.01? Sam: 1.11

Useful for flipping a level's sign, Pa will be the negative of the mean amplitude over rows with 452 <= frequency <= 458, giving -8.6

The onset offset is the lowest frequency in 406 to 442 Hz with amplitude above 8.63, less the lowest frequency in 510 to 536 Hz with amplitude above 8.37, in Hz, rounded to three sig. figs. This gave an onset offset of -102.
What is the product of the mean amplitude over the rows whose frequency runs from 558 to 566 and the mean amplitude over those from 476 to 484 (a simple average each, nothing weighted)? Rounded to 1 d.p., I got 71.5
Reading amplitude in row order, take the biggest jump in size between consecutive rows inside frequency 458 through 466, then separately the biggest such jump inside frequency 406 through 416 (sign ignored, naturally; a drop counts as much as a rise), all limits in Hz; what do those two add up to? 1.0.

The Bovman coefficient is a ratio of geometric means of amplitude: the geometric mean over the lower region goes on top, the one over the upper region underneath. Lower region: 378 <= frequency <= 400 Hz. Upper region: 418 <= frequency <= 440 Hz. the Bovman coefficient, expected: 0.974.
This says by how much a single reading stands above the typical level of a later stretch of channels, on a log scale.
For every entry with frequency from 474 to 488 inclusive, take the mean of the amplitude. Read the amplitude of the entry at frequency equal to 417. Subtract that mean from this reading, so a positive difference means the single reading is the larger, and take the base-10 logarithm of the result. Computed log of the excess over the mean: -1.5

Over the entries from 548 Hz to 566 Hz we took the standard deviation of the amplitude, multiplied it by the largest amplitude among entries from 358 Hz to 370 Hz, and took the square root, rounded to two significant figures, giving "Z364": 1.5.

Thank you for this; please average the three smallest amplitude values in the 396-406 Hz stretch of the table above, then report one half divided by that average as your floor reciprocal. 0.0621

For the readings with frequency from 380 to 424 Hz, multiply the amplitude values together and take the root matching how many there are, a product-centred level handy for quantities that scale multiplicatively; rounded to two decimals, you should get 8.21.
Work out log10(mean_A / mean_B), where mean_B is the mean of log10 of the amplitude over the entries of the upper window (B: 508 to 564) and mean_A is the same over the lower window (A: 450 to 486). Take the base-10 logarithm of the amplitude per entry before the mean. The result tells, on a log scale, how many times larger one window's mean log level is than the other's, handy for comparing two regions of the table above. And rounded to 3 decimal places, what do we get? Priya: -0.019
